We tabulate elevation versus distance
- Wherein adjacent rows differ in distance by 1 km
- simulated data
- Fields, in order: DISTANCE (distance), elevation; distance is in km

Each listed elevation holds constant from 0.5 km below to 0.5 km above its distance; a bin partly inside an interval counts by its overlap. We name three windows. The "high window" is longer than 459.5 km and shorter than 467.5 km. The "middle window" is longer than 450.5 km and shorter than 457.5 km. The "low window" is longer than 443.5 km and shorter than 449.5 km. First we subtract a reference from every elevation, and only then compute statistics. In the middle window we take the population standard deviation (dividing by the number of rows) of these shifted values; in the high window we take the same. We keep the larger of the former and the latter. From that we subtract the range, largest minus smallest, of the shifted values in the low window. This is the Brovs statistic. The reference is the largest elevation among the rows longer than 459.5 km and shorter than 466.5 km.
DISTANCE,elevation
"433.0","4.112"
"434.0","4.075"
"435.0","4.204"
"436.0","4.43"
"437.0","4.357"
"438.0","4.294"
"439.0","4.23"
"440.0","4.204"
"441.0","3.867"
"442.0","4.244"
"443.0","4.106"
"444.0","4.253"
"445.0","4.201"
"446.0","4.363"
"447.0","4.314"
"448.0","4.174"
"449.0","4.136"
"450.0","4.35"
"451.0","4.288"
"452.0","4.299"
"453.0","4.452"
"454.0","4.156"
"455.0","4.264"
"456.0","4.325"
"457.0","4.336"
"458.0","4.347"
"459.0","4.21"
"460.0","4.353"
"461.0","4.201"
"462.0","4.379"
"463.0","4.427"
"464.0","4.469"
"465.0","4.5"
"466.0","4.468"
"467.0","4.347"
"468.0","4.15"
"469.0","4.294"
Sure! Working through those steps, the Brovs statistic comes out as -0.14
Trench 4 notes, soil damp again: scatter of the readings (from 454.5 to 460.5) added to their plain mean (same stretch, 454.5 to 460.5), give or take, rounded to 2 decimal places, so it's 4.36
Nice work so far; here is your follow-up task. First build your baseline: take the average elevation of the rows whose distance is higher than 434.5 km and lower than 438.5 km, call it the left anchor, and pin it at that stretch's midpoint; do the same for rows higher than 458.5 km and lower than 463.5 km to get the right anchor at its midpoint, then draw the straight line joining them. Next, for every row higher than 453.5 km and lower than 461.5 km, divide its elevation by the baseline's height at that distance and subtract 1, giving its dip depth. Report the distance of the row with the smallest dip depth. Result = 454.0 km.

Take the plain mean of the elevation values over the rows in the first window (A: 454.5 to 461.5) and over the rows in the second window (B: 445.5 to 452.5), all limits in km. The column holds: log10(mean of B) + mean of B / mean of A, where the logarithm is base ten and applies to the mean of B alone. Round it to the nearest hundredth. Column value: 1.63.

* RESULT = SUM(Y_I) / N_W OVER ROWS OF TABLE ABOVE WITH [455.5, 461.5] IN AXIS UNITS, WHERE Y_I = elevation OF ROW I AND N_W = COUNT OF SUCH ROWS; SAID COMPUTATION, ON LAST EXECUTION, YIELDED 4.30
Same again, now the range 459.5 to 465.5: 4.39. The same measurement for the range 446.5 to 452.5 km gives 4.26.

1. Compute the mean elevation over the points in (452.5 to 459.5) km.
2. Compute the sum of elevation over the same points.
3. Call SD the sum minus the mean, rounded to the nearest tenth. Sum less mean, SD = 25.8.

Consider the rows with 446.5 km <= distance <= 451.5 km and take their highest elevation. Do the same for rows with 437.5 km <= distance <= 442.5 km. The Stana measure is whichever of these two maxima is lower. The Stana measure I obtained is 4.29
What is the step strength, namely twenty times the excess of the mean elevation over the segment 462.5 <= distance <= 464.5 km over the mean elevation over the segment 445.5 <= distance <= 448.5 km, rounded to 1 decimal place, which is 3.3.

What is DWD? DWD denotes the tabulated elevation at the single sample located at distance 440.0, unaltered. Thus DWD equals 4.204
